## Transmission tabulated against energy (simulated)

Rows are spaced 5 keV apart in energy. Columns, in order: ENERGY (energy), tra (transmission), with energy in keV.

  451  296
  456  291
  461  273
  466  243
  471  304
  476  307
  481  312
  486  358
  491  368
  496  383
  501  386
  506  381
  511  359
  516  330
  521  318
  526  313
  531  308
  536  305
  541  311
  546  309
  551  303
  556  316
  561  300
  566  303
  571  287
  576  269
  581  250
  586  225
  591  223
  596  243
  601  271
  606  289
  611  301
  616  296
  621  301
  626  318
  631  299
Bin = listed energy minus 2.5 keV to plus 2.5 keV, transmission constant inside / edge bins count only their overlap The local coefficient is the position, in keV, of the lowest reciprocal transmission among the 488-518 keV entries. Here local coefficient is 501 keV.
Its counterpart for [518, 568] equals 521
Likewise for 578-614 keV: 611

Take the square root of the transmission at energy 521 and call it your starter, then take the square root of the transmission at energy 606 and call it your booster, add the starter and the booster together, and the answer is 34.8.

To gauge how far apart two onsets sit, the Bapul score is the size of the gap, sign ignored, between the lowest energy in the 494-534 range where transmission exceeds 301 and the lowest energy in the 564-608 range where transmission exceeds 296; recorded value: 70 keV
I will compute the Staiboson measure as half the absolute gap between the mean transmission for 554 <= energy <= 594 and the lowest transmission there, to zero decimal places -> 24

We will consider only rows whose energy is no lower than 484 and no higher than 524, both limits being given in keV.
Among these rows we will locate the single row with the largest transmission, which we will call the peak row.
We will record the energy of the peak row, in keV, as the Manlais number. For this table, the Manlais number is 501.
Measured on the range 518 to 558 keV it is 521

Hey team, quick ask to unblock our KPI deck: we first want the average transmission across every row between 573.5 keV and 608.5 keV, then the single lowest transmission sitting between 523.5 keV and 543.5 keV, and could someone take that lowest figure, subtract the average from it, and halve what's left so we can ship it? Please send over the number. 26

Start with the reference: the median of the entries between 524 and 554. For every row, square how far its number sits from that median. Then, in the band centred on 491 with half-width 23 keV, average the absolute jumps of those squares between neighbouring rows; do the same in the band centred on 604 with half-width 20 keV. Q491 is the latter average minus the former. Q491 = -72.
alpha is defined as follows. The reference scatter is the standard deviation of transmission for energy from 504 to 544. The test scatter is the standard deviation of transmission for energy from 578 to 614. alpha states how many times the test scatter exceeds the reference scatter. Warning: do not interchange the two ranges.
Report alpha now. 1.1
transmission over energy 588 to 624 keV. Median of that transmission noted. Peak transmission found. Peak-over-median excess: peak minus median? 12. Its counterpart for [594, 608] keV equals 18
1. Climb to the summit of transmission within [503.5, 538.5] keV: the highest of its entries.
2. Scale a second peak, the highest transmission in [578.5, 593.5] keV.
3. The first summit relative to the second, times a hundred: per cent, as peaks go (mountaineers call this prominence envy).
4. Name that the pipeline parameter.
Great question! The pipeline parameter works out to 152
